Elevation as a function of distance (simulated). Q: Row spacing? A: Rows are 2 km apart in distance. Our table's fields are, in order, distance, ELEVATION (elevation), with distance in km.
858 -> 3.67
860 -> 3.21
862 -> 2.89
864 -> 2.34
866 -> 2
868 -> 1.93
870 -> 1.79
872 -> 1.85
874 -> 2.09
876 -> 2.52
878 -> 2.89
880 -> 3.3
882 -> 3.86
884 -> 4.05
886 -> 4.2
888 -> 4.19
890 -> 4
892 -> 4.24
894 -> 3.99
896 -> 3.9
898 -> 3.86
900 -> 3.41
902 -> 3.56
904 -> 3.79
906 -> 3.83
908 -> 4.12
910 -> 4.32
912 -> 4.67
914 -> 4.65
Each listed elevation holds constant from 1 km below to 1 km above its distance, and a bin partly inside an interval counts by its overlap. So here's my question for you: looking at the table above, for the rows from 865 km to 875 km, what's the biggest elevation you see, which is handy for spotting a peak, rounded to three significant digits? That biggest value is 2.09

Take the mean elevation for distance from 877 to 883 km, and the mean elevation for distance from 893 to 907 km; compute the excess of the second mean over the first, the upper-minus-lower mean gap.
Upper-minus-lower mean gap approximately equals 0.41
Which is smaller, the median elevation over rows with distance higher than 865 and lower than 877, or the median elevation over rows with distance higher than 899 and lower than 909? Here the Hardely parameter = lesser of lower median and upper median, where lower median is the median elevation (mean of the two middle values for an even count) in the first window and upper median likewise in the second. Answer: 2.0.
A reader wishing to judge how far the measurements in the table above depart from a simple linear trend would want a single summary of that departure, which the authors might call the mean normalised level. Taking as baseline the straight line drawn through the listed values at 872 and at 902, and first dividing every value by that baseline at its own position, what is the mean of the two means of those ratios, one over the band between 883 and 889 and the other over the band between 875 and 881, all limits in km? 1.44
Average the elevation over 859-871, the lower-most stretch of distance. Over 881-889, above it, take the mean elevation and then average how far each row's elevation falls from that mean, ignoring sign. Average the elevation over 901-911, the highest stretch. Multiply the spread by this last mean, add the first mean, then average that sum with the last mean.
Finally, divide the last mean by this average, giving 1.16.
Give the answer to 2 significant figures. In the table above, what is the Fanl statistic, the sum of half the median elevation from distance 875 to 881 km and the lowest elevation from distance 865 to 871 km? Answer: 3.2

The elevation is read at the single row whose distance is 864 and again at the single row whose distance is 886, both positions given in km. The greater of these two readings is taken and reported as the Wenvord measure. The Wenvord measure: 4.2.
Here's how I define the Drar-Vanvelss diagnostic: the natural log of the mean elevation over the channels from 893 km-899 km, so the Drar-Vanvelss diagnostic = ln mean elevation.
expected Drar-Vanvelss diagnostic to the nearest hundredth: 1.37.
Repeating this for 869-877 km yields 0.72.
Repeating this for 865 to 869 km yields 0.68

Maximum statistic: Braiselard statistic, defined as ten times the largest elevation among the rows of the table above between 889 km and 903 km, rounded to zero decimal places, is 42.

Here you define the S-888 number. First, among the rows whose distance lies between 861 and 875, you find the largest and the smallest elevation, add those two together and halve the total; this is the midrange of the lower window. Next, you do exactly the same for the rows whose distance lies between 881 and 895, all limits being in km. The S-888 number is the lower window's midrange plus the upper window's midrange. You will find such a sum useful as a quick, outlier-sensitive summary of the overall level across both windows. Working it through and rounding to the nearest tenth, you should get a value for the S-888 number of 6.4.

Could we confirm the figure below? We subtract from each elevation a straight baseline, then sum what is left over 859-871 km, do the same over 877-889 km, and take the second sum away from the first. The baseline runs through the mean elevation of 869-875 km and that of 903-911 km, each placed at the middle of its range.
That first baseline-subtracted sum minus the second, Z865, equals -1.8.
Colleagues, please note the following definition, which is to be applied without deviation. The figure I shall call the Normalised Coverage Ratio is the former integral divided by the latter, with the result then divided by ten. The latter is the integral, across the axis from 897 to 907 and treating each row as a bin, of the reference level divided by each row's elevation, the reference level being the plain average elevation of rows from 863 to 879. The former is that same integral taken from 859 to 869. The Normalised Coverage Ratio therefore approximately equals 0.15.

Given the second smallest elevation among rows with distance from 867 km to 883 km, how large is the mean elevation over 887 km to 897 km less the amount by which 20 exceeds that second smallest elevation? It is -14.1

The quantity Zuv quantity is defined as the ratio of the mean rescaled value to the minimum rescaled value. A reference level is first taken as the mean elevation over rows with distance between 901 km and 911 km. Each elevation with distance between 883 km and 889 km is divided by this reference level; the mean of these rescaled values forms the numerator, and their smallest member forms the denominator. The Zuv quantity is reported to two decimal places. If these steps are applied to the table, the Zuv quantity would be 1.02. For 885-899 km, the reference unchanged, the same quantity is 1.05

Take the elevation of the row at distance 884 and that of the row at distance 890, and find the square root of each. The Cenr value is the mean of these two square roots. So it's 2.01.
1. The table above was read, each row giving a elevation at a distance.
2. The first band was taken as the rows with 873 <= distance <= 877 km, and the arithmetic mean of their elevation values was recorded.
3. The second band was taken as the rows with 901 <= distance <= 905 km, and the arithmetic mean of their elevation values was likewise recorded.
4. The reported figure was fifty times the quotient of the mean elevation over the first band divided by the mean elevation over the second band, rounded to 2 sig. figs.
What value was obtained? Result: 31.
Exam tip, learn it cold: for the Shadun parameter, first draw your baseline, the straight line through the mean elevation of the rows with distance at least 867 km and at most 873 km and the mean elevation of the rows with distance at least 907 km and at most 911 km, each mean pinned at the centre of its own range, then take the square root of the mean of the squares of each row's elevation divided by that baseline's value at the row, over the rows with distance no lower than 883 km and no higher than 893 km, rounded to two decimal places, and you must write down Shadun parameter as 1.41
